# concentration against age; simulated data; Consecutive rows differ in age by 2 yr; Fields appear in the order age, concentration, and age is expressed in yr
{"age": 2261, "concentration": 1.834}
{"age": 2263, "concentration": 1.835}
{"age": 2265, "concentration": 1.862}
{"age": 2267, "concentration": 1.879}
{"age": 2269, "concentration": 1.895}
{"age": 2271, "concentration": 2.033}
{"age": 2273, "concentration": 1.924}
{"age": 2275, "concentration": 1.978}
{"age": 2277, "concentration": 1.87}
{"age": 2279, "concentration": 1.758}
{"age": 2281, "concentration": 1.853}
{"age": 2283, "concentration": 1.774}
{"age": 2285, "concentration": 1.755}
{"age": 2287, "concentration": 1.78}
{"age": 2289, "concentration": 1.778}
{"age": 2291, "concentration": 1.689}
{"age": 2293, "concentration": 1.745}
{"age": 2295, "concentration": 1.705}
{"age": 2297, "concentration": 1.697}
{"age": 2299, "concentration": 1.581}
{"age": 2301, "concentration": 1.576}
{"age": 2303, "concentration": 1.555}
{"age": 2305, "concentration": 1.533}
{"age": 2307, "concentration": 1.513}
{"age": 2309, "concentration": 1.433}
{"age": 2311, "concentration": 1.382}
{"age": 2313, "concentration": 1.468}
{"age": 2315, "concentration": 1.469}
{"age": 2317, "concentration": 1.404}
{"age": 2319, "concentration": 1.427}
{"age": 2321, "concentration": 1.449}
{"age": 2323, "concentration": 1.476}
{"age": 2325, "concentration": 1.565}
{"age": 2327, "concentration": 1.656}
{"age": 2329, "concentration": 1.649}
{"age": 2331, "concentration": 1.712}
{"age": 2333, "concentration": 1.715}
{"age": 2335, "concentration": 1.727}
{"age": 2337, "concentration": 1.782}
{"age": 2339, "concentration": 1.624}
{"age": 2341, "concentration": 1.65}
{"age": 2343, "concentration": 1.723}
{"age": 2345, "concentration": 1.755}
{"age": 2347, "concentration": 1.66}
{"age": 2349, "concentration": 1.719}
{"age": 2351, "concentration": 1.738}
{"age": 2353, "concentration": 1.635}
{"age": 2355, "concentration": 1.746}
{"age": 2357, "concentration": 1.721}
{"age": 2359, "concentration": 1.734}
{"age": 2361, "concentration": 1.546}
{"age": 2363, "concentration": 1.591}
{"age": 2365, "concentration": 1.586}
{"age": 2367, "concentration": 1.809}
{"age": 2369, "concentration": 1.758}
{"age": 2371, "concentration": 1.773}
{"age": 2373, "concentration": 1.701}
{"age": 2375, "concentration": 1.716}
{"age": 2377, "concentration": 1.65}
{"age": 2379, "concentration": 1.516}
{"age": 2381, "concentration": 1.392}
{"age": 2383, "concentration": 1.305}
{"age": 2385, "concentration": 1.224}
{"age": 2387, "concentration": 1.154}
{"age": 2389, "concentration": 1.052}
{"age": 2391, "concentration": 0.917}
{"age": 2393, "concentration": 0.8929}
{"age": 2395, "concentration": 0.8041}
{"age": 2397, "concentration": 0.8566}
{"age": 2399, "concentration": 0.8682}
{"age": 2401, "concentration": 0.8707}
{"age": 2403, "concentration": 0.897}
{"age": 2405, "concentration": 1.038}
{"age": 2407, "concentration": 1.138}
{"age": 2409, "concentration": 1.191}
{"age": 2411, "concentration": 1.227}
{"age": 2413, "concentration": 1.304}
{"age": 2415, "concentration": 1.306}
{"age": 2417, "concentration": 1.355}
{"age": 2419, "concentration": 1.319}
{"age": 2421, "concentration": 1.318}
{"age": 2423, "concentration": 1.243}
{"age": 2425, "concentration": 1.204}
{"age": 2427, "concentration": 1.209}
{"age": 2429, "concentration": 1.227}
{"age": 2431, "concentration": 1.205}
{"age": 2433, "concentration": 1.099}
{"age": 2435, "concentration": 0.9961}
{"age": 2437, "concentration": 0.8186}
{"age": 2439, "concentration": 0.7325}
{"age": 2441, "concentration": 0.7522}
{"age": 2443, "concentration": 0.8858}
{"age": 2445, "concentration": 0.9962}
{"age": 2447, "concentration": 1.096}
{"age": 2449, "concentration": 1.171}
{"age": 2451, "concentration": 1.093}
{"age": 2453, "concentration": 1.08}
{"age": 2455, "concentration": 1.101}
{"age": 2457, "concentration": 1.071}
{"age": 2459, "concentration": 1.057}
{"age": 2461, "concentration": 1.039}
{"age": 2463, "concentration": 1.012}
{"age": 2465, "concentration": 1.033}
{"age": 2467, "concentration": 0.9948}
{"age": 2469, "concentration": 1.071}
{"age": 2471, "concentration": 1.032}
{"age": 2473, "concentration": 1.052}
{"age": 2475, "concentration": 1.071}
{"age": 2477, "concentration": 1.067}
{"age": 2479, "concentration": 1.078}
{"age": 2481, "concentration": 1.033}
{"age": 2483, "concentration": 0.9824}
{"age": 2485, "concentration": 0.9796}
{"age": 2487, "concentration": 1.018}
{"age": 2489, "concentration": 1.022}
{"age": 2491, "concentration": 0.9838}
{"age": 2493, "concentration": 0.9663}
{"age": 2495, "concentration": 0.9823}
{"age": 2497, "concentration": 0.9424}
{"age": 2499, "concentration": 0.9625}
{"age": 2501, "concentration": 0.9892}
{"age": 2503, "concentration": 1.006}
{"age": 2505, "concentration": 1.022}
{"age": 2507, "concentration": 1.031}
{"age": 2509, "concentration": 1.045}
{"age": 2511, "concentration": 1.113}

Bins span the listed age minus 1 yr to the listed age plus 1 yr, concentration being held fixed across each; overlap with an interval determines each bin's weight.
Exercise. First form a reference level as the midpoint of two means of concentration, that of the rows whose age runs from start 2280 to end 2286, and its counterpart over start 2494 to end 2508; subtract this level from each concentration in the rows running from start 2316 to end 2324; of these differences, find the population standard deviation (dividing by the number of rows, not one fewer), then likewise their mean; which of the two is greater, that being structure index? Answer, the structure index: 0.047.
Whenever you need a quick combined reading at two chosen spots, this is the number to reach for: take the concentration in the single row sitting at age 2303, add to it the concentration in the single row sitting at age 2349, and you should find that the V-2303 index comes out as 3.3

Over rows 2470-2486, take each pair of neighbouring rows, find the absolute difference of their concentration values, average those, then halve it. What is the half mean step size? 0.011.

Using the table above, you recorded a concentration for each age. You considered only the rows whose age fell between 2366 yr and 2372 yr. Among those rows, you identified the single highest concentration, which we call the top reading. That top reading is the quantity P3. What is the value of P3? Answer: 1.809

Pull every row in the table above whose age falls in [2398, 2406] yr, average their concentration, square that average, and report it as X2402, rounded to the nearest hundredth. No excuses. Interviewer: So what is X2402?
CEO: 0.84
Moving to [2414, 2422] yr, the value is 1.75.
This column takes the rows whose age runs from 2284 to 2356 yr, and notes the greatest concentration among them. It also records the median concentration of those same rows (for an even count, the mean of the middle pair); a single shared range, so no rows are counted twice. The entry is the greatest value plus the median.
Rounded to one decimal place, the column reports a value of 3.4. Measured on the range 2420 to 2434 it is 2.5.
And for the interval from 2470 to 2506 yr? 2.1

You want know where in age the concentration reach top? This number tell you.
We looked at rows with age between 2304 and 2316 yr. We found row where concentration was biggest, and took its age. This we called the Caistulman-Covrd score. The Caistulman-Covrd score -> 2305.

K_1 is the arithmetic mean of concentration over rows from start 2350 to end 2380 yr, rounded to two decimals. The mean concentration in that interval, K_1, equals 1.68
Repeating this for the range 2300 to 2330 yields 1.50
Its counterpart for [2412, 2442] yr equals 1.14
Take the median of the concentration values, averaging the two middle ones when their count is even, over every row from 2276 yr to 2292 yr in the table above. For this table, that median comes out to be 1.78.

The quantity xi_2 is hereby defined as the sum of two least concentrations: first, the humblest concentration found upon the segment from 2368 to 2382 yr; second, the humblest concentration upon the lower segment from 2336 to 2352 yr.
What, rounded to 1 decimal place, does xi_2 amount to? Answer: 3.0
